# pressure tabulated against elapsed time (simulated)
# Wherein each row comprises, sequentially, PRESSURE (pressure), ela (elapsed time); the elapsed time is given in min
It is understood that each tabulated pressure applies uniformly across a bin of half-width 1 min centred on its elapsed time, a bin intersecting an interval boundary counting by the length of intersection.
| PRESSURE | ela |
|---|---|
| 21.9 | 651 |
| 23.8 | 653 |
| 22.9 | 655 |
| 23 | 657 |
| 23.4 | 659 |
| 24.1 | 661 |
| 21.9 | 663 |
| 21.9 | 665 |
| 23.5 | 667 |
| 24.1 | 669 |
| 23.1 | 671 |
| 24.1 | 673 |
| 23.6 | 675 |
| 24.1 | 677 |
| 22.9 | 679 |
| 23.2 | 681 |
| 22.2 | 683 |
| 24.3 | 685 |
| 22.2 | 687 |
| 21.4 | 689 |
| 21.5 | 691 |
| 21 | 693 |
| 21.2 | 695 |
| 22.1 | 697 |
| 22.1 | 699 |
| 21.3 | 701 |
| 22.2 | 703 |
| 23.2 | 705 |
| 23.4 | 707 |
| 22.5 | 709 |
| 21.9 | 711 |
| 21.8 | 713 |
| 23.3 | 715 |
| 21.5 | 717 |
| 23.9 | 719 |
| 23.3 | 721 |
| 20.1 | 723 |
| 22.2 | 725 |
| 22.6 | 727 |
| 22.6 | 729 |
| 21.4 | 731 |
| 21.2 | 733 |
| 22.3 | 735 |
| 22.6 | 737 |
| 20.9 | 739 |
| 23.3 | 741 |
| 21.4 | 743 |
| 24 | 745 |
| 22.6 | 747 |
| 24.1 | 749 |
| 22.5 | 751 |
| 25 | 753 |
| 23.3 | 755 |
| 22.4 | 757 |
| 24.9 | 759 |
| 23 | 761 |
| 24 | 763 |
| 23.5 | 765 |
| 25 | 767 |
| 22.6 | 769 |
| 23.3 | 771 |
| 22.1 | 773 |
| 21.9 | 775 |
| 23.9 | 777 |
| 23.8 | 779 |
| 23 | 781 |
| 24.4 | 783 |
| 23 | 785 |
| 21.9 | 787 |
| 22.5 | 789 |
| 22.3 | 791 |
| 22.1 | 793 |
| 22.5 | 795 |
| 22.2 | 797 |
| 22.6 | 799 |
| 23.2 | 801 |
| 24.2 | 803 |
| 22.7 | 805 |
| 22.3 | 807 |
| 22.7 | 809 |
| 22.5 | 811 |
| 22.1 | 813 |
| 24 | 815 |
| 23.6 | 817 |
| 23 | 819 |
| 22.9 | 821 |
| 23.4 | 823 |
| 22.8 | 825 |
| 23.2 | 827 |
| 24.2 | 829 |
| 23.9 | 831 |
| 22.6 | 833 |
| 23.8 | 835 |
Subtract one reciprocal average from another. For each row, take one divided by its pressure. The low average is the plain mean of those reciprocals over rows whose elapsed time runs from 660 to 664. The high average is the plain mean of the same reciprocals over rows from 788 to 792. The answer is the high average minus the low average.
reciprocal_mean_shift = 0.0011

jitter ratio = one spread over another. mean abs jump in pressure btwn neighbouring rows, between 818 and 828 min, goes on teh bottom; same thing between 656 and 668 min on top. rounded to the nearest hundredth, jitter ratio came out 2.45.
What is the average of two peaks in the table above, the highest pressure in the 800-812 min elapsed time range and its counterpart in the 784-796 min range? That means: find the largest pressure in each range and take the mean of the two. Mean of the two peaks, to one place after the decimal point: 23.6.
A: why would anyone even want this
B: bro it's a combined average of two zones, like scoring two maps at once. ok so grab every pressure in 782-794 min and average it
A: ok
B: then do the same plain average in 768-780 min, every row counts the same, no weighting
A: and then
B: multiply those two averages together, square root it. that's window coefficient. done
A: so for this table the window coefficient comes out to 22.8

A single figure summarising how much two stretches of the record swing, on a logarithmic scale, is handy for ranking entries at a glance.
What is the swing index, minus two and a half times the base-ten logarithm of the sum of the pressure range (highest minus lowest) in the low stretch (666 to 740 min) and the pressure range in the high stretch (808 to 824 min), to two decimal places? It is -1.96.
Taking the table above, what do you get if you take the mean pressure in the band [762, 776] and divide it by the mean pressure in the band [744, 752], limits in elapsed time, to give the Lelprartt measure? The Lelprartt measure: 1.00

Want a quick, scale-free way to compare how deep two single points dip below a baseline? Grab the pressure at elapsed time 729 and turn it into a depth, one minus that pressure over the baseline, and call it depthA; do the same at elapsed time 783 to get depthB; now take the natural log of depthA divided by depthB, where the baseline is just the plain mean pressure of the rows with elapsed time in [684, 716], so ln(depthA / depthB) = -1.7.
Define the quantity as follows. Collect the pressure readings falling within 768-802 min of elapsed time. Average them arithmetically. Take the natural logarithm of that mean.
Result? 3.13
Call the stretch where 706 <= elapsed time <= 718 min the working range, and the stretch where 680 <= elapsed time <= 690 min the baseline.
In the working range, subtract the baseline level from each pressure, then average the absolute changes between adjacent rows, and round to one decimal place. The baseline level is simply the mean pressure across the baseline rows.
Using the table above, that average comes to 1.0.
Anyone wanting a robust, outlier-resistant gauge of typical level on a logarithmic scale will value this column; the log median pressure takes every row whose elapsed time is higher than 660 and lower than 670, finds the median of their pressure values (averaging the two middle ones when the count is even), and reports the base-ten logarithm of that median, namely 1.37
